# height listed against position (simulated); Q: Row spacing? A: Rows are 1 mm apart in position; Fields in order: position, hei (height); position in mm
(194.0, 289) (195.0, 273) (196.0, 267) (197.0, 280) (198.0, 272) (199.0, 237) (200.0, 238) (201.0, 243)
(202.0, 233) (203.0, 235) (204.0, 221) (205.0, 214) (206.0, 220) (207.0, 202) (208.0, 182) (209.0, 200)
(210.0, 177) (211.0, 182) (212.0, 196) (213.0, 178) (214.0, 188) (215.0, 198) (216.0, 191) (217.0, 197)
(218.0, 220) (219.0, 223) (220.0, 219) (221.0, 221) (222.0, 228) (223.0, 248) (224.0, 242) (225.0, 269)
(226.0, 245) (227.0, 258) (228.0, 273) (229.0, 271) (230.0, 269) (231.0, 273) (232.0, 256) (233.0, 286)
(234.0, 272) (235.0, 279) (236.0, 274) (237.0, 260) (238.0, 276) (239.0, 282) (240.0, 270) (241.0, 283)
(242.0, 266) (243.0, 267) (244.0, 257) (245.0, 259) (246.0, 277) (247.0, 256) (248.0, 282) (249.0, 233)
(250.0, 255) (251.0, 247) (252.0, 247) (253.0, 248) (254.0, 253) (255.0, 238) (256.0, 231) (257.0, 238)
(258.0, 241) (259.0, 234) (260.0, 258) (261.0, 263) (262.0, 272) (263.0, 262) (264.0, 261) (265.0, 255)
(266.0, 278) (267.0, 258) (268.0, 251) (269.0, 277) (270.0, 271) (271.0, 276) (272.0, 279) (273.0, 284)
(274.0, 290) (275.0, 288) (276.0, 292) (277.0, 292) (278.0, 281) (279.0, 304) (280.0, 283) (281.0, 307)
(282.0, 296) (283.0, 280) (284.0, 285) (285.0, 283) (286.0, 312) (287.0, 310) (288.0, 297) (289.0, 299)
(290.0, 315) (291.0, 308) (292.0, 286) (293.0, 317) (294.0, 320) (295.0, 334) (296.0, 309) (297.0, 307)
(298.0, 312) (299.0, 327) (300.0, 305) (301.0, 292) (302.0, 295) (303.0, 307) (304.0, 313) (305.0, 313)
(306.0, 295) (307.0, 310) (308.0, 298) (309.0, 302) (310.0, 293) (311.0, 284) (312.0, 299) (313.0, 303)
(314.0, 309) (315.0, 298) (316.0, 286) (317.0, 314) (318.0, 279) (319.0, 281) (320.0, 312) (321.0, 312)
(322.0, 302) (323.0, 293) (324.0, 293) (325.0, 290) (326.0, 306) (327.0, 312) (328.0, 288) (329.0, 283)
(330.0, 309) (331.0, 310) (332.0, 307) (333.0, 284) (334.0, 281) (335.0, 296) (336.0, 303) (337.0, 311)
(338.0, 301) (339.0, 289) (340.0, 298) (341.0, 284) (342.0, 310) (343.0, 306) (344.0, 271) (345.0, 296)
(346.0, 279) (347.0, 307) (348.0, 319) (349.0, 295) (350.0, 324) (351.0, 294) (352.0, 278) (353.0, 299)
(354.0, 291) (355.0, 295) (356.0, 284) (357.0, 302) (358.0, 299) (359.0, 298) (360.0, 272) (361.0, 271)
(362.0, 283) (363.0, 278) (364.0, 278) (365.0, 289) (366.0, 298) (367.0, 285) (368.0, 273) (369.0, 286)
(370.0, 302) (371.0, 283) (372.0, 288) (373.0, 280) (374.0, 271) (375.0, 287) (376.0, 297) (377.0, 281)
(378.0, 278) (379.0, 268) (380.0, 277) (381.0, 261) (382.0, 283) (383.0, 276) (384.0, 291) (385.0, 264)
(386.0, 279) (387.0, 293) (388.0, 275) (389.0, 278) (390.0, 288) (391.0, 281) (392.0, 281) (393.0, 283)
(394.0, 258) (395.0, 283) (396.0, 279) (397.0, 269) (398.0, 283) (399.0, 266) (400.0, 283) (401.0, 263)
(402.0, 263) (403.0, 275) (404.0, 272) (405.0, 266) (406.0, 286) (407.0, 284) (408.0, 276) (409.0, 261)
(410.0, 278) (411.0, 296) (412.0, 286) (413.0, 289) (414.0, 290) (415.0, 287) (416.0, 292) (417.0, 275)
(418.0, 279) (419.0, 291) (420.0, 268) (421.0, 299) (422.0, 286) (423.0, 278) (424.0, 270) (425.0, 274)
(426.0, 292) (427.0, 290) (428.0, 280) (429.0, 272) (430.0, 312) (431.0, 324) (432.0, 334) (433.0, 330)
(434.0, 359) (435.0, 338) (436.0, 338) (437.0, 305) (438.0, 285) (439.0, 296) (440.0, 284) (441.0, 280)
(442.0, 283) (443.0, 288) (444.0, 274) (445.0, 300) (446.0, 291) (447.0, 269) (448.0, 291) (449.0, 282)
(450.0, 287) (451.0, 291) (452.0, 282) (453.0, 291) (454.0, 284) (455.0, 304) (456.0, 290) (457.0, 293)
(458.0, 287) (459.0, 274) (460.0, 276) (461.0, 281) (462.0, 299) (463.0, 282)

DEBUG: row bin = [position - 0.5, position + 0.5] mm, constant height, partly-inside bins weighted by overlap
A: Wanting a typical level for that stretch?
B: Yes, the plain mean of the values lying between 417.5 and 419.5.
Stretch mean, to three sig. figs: 285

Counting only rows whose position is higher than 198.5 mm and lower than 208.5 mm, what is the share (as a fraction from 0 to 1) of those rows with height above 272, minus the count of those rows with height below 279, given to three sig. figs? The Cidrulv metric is -10.0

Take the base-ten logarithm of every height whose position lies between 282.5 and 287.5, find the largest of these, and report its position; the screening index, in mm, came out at 286.0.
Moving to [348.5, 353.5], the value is 350.0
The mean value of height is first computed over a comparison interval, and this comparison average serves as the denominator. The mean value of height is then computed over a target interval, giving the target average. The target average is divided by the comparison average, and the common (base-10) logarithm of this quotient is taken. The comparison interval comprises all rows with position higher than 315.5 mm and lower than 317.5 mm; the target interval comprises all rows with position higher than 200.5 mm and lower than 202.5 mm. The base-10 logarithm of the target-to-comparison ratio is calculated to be -0.10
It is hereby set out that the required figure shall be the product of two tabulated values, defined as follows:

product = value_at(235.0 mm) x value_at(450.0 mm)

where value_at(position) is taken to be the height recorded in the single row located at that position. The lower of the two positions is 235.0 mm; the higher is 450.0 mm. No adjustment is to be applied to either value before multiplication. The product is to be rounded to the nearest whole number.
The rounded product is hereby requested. 80073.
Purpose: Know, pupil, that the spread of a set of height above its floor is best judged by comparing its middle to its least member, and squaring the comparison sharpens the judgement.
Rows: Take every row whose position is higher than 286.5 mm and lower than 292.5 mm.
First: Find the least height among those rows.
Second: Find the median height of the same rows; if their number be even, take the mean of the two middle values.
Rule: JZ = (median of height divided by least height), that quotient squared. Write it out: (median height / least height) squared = 1.13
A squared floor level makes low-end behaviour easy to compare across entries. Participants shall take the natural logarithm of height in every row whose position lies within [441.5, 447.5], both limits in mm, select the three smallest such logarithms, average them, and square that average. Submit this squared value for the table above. 31.6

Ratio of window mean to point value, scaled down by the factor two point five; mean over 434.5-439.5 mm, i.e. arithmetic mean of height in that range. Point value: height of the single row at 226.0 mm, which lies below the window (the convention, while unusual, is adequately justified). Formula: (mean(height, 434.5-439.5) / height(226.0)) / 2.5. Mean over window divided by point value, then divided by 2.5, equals 0.510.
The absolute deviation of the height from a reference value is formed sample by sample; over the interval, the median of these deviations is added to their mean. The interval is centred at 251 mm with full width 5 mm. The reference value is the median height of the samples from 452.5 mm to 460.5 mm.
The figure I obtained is 84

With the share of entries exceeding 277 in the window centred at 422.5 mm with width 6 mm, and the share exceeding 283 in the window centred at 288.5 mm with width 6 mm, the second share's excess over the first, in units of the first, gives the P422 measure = 1.0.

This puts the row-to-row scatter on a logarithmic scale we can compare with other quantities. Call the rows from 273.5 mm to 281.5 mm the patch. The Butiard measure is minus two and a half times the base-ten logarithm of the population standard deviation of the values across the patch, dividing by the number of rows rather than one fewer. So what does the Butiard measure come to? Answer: -2.34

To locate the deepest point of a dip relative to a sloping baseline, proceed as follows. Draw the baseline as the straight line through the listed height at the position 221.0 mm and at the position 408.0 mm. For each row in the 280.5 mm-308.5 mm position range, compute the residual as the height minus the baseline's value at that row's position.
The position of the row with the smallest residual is 283.0 mm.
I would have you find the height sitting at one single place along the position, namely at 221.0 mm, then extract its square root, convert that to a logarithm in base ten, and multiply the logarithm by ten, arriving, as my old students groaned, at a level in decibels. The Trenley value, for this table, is 11.7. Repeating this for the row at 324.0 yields 12.3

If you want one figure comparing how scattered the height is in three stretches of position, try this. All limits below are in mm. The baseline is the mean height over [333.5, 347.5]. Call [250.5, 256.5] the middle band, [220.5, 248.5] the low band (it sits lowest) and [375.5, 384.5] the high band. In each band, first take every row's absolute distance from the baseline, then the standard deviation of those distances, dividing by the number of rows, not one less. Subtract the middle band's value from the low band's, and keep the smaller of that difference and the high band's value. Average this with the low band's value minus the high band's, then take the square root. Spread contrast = 2.7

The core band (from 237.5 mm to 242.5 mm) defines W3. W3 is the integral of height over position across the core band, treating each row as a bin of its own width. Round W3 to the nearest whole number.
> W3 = 1377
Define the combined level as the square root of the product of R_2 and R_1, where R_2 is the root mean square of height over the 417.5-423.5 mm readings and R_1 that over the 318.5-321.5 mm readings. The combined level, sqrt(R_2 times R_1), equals 293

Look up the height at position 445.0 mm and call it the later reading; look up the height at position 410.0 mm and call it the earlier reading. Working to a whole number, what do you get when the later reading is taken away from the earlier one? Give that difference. -22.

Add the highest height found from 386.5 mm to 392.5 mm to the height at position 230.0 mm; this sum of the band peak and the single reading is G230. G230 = 562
